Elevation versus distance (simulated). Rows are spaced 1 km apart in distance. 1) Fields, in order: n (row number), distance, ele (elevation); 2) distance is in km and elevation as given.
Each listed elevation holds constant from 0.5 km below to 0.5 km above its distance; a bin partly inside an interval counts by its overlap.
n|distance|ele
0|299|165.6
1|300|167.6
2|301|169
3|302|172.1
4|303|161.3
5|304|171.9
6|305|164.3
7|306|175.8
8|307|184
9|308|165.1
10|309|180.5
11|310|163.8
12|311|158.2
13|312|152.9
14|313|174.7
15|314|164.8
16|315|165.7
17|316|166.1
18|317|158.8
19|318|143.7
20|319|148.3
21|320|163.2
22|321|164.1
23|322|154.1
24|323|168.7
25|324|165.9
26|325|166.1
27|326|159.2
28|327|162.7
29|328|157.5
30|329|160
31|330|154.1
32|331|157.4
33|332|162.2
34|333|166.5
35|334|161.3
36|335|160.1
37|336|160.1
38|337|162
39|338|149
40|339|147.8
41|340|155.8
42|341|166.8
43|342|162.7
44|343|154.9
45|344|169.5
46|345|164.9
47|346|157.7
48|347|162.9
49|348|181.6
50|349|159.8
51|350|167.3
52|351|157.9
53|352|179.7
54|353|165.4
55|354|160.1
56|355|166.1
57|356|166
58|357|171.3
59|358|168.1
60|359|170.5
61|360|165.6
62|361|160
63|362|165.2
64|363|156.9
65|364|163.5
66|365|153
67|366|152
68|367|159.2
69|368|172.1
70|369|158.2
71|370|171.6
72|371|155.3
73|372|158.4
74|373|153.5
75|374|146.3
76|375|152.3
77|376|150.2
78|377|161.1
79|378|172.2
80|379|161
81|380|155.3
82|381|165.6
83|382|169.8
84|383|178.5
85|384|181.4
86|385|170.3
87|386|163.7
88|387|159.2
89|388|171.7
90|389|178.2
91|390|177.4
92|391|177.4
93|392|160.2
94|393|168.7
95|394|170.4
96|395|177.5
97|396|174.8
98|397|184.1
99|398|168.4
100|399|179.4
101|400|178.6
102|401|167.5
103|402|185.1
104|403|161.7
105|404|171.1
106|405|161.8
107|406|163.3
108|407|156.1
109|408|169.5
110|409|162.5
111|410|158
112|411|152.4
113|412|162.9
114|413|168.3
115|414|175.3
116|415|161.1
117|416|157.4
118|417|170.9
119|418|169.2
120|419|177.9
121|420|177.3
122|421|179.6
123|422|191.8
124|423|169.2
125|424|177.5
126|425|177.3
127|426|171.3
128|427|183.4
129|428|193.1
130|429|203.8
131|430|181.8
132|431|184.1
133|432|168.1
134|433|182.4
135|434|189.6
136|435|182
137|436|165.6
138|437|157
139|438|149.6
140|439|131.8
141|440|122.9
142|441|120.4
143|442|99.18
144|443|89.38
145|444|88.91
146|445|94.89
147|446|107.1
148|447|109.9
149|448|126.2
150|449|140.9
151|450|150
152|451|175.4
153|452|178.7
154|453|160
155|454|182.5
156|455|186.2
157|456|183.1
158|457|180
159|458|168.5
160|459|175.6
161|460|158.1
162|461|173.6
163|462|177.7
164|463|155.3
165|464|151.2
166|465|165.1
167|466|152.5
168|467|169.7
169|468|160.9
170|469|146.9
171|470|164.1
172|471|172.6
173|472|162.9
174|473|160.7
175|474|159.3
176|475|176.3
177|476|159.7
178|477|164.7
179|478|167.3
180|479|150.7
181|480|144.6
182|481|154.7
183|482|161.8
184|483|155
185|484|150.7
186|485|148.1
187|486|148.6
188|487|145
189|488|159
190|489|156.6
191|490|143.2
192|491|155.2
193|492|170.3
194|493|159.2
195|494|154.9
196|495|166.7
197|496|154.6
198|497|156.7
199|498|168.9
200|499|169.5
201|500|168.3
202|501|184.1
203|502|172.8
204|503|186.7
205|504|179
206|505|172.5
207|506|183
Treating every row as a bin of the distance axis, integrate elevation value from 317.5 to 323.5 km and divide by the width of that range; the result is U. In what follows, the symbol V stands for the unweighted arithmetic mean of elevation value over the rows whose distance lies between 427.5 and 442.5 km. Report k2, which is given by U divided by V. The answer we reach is 0.97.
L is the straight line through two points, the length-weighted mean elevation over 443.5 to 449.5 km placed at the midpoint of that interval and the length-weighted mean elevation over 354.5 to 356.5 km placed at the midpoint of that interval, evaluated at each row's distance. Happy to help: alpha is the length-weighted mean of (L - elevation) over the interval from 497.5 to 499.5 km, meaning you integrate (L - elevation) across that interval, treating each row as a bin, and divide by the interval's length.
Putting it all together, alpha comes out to -89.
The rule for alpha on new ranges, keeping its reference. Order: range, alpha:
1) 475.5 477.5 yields -69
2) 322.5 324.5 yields 18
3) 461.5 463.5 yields -65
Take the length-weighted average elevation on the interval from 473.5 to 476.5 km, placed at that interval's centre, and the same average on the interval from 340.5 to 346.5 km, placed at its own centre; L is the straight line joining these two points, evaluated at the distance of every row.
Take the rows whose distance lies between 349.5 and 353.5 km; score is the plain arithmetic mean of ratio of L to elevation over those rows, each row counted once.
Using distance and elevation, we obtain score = 0.97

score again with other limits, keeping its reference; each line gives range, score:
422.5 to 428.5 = 0.92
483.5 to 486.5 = 1.11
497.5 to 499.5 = 0.98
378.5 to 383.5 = 0.99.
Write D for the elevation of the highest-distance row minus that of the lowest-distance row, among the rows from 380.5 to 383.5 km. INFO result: 13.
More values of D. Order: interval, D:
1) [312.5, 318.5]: -31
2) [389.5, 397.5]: 7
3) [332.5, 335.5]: -6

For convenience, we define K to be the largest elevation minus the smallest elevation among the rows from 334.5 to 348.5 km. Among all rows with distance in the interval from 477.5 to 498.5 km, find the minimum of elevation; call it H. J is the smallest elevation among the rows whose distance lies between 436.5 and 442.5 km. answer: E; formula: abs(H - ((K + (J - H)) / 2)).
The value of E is 148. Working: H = 143.2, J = 99.18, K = 34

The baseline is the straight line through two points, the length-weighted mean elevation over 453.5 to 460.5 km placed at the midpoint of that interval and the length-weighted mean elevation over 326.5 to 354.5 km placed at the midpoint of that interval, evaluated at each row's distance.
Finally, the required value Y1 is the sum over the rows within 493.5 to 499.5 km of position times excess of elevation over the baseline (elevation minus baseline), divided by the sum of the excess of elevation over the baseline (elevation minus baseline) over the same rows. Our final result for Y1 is 496.2 km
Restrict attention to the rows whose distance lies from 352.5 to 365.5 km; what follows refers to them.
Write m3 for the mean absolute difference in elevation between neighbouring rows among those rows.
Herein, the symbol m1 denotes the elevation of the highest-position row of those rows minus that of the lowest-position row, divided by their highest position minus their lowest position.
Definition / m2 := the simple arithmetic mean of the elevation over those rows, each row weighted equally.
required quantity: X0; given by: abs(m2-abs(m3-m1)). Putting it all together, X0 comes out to 158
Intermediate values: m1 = -1.0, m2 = 164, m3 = 5.3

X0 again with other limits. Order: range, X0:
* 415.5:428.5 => 171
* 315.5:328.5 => 152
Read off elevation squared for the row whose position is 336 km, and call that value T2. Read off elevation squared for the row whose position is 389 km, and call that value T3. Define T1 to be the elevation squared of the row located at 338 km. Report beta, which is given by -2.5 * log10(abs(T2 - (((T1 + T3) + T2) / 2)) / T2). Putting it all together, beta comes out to 0.6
